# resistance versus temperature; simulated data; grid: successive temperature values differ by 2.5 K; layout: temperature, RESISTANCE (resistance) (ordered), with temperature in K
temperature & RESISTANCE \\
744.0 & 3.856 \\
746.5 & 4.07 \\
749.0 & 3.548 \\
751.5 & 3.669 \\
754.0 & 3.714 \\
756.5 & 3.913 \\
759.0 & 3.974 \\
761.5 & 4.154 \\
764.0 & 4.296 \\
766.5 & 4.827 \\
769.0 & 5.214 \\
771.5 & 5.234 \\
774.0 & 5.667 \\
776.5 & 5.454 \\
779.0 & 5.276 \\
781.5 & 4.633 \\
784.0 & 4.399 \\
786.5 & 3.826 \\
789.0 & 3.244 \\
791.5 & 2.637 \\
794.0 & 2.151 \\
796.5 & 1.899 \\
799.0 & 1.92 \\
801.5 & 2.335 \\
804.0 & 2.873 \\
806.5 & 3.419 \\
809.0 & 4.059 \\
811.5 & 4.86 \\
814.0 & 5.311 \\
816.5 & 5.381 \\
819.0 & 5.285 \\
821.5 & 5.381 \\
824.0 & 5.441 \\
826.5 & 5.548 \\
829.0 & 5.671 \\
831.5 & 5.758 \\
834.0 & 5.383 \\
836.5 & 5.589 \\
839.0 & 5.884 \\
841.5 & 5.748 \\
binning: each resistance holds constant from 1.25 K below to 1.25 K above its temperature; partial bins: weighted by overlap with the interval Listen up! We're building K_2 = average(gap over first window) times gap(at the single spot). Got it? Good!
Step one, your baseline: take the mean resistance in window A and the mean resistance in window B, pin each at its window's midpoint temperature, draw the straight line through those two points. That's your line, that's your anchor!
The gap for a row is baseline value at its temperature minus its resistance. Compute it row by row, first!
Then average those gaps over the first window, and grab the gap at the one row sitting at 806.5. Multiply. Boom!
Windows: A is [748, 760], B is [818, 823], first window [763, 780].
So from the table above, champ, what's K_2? -2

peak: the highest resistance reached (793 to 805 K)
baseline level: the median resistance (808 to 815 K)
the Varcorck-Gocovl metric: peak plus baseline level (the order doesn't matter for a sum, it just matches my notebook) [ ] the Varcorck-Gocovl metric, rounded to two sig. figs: 7.7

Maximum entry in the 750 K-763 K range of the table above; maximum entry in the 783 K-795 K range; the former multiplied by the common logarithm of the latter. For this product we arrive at 2.67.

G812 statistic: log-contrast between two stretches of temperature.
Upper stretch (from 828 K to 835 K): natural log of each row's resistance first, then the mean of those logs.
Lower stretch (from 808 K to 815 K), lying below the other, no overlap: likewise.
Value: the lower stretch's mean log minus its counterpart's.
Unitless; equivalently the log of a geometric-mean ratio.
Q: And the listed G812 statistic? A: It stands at -0.17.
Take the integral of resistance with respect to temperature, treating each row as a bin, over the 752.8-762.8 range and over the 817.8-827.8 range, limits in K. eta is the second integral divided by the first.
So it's 1.4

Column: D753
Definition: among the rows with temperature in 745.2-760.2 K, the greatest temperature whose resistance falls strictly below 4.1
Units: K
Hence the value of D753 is 759.0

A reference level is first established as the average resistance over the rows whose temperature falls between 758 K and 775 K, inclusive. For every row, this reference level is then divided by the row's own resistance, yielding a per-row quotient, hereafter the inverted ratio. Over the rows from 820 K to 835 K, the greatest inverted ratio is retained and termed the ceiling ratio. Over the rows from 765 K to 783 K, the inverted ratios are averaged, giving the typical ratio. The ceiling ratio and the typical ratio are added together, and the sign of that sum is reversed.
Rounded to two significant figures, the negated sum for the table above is -1.8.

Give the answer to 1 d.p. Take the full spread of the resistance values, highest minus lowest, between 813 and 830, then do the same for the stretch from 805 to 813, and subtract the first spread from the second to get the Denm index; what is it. 1.1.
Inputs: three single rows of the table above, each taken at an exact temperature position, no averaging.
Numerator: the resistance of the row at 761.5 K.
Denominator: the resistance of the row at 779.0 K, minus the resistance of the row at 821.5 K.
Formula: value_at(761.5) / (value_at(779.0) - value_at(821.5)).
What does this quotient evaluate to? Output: -39.6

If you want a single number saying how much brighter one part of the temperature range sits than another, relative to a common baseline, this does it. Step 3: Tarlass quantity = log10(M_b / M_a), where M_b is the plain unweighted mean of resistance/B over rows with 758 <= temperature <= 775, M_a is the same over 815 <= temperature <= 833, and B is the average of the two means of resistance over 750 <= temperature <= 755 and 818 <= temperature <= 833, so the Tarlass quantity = -0.06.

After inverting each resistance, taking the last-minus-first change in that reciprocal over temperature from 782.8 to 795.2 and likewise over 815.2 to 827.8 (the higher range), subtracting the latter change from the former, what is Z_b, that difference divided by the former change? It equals 1.0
